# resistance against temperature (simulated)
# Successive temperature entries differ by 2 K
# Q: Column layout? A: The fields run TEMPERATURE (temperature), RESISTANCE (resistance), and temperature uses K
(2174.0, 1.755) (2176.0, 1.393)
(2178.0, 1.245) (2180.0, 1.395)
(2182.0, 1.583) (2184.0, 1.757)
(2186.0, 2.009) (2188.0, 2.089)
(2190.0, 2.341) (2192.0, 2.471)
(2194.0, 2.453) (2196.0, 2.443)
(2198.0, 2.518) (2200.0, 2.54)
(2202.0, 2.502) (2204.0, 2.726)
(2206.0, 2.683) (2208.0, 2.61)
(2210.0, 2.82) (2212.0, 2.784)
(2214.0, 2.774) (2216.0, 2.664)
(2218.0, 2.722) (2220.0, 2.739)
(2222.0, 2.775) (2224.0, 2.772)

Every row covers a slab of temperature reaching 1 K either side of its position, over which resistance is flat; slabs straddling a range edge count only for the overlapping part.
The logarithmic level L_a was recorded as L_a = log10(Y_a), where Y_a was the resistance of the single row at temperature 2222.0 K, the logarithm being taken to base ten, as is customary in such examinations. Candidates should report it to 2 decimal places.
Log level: 0.44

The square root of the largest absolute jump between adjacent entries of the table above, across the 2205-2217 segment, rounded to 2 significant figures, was 0.46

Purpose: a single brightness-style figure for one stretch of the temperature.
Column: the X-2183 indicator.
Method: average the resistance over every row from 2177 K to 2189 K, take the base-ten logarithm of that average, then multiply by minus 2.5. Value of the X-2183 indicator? -0.56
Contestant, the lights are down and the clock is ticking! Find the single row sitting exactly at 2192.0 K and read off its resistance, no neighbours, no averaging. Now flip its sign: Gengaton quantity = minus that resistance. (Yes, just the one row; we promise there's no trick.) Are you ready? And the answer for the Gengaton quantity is -2.5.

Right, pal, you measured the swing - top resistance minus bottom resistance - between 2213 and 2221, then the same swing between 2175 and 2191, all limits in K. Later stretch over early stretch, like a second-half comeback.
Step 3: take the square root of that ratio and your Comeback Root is 0.32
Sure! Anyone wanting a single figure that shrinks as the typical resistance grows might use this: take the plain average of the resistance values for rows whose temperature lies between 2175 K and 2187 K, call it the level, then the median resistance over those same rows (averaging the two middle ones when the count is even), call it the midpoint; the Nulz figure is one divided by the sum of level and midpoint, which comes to 0.328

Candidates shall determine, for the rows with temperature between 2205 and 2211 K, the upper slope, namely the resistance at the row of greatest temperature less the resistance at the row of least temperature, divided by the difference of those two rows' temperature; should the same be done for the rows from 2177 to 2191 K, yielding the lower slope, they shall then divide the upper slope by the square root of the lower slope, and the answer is 0.11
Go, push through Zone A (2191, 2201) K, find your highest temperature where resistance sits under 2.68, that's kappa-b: 2200.0 K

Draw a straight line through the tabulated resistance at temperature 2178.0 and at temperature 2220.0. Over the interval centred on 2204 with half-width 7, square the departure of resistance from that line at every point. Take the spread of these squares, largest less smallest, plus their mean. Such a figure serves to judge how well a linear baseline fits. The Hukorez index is 0.4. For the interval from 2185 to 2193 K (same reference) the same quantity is 0.7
